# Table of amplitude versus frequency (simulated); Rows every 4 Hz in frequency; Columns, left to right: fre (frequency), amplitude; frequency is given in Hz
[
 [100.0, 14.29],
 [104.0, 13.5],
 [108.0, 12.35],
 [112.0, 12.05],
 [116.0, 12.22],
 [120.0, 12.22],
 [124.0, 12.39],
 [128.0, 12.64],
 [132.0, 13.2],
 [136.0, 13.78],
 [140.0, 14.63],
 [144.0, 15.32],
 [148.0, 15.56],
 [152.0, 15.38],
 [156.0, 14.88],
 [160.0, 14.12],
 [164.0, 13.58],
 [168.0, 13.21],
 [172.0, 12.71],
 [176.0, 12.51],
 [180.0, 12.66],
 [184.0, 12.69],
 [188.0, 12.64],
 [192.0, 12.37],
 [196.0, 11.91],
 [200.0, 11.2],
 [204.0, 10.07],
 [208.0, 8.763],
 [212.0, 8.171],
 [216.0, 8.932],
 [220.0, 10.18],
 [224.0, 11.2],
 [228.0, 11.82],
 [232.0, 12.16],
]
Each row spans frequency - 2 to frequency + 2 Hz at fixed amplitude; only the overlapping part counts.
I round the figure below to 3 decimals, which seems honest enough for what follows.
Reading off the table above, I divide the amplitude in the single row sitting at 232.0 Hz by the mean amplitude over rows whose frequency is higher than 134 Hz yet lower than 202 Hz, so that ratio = 0.902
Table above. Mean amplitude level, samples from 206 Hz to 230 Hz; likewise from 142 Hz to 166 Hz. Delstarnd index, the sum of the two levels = 24.7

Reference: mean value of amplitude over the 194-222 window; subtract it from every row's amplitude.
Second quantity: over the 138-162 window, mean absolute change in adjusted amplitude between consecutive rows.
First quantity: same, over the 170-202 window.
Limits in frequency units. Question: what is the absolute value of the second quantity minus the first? 0.21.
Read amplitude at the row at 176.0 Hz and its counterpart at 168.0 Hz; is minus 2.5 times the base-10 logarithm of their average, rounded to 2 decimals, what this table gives -2.77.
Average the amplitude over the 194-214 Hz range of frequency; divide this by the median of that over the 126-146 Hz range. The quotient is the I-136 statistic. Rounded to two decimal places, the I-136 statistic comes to 0.73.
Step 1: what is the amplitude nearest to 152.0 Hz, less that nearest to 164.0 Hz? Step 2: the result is 1.8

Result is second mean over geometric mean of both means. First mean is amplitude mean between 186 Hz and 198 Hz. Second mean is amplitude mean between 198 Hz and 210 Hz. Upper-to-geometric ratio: 0.90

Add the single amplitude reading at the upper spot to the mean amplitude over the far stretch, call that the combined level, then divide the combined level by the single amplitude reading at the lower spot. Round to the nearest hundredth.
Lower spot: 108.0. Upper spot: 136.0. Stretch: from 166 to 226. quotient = 2.03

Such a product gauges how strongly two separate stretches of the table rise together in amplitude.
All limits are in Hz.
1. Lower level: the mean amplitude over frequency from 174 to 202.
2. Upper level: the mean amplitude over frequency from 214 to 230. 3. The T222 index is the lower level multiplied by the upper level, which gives 129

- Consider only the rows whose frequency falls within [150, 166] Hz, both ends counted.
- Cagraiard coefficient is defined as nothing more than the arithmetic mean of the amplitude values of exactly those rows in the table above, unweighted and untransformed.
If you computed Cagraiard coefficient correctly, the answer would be 14.5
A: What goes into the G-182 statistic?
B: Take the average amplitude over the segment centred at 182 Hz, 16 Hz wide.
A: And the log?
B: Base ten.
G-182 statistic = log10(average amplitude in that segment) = 1.10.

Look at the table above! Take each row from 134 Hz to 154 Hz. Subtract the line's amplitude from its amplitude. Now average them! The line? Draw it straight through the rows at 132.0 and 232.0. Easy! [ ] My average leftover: 1.9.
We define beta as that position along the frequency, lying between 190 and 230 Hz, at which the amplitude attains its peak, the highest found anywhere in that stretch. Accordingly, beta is 192.0 Hz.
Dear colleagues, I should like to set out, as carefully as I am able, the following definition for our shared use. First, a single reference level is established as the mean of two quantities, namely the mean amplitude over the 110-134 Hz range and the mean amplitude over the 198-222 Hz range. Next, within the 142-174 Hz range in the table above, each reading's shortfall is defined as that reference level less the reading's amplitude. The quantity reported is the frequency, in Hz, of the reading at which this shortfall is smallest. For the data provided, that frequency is 148.0 Hz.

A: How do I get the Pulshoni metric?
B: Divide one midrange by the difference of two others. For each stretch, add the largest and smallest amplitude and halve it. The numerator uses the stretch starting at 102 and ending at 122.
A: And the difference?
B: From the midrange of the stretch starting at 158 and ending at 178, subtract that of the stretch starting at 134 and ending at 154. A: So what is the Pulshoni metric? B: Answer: -9.4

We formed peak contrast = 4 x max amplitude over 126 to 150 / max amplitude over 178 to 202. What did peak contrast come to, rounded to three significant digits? 4.90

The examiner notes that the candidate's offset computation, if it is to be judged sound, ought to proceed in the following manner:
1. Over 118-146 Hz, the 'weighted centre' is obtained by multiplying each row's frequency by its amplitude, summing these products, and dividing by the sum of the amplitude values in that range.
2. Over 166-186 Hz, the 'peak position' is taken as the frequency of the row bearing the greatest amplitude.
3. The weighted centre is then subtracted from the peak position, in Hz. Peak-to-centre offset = 35.4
